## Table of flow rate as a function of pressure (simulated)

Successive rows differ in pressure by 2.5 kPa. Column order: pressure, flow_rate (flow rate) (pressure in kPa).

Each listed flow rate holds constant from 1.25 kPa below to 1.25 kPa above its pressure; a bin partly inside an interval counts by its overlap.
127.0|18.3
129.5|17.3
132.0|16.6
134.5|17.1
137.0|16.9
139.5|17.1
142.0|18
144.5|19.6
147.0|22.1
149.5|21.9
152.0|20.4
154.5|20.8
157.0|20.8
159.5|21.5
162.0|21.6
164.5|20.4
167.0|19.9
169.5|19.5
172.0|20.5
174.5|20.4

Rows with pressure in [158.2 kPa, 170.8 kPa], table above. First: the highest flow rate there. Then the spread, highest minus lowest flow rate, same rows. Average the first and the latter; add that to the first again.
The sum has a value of 33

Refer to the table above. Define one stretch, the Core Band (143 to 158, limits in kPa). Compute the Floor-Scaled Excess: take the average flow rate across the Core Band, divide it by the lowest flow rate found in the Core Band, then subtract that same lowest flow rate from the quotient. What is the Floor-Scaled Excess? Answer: -18.5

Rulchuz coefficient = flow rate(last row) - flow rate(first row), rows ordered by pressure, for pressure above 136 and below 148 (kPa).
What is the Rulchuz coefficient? 5.2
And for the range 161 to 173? -1.1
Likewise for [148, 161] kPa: -0.4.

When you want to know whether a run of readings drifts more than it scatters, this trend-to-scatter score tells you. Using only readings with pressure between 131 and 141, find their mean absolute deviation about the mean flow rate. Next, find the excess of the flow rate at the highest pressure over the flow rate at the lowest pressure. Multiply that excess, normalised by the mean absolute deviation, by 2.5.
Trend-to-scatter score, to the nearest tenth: 7.1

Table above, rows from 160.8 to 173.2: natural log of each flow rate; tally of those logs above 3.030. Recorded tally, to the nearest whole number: 1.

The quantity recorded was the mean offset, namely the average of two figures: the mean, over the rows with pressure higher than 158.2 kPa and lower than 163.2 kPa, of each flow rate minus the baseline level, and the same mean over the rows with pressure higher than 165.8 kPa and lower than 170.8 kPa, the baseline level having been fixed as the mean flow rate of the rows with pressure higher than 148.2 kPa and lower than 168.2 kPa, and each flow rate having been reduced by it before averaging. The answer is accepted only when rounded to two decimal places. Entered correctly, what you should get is -0.29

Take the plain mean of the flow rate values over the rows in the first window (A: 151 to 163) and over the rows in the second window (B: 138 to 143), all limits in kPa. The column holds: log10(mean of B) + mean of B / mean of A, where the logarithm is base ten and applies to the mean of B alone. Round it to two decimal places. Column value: 2.08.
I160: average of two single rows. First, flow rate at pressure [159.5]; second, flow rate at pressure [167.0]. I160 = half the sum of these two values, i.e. 20.7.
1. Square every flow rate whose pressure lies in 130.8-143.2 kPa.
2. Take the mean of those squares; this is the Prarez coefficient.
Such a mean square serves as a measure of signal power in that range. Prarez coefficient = 294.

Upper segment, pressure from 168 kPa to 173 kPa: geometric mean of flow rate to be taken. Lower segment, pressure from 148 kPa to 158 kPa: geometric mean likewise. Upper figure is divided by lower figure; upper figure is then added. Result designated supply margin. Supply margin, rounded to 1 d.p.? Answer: 20.9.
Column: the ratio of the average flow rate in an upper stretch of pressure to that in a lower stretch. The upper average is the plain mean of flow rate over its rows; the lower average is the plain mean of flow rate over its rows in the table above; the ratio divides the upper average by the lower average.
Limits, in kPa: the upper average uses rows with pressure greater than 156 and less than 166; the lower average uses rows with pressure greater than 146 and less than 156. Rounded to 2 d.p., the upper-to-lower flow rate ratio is 0.99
